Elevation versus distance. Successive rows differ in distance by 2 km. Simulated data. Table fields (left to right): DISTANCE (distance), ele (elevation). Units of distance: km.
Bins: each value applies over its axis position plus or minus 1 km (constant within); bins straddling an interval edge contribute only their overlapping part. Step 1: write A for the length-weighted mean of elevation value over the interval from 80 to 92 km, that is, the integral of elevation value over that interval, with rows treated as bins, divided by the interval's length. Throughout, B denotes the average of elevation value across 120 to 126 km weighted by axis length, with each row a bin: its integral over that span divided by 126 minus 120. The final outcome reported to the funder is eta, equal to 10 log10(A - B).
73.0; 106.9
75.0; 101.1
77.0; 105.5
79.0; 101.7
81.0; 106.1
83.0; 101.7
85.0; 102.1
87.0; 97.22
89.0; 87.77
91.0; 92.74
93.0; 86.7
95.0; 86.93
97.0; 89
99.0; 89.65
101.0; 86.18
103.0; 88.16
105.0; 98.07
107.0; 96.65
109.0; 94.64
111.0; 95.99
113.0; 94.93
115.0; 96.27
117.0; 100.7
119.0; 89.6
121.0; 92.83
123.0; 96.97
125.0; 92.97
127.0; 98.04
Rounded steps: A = 98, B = 94.3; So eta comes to 5.7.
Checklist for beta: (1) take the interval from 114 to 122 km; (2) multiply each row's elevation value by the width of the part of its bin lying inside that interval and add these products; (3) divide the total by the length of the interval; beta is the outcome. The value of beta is 95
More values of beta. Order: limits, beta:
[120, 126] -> 94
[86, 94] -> 91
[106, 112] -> 96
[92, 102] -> 88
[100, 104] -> 87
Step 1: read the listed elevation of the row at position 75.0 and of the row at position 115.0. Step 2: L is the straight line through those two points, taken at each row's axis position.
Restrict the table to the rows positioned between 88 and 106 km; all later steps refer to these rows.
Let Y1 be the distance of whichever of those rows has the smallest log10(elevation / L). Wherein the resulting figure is 93.0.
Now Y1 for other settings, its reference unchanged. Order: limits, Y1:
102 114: 103.0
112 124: 119.0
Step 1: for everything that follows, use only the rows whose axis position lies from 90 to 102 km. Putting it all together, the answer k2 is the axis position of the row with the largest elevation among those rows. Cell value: 91.0 km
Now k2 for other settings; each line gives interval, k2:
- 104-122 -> 117.0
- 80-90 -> 81.0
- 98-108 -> 105.0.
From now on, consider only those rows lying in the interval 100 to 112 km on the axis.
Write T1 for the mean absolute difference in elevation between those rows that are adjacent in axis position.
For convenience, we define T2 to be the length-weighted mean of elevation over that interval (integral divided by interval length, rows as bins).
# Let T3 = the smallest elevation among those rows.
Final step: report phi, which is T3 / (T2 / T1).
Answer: 3.1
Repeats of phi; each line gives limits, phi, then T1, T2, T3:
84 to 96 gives 4.8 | 5.1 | 92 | 86.7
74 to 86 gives 3.4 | 3.5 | 103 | 101.1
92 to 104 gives 1.6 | 1.7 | 88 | 86.18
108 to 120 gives 3.6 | 3.9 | 95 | 89.6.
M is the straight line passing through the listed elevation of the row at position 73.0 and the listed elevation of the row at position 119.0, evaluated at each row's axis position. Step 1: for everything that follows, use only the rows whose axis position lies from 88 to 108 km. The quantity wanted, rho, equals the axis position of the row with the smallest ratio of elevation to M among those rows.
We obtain 89.0 km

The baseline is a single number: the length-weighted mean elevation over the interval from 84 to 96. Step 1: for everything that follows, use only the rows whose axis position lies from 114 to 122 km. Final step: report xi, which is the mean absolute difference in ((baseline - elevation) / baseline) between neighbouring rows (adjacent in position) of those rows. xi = 0.068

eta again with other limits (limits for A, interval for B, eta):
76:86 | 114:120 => 9.0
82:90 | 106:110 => 1.9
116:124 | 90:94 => 7.2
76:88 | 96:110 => 10.3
